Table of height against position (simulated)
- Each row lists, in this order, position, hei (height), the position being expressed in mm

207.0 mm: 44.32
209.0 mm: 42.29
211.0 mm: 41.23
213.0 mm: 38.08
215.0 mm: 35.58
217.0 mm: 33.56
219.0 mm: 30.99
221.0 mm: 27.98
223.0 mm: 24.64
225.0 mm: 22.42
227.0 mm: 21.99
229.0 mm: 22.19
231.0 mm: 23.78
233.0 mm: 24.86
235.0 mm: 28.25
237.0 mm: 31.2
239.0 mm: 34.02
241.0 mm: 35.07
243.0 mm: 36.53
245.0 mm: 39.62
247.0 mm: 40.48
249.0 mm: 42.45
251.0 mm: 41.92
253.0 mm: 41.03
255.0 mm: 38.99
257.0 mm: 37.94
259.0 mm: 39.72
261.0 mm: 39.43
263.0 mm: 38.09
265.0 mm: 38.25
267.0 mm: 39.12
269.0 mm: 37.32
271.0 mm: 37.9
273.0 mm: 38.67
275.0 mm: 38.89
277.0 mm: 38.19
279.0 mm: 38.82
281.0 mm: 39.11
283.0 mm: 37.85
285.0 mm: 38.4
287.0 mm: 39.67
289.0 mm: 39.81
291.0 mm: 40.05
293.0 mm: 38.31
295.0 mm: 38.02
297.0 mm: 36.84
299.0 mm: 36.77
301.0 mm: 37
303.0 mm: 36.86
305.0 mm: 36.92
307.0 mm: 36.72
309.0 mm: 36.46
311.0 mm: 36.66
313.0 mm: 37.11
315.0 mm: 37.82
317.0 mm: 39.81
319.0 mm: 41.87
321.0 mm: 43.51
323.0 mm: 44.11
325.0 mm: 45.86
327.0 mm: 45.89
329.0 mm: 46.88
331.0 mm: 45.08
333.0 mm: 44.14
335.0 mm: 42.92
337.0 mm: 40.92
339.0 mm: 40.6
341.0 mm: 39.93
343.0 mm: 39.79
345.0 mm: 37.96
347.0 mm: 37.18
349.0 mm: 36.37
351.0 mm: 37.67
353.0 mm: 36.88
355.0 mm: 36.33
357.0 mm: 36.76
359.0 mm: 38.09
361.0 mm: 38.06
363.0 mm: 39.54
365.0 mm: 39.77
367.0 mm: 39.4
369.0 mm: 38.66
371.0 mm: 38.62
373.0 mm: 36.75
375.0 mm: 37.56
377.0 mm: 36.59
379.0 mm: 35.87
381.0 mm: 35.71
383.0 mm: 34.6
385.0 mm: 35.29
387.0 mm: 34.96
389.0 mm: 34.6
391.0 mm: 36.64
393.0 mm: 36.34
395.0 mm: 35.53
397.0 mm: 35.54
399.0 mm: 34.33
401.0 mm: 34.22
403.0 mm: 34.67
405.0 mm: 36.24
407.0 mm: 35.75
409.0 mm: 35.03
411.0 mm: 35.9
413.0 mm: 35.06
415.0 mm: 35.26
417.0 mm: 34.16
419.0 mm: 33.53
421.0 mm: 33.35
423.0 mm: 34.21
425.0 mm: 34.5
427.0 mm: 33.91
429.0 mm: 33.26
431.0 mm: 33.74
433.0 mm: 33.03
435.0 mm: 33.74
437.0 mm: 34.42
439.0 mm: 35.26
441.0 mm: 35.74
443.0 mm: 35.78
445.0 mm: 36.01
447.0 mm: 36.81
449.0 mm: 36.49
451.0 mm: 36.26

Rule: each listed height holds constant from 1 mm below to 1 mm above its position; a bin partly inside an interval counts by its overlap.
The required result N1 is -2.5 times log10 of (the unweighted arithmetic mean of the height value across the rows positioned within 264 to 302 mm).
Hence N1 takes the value -3.96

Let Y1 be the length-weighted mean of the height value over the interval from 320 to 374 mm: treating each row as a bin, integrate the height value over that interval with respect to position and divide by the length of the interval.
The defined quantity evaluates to 40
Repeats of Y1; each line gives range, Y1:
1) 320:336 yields 45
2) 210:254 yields 33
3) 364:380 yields 38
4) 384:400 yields 35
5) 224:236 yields 24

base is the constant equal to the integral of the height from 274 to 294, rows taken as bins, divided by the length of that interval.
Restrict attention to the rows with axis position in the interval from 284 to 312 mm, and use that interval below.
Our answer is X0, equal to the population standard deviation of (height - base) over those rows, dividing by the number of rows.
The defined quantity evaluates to 1.2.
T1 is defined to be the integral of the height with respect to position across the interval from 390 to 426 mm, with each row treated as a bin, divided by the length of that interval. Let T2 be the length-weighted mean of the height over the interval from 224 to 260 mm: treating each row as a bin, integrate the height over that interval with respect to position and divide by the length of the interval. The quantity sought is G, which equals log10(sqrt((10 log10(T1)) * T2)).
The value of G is 1.36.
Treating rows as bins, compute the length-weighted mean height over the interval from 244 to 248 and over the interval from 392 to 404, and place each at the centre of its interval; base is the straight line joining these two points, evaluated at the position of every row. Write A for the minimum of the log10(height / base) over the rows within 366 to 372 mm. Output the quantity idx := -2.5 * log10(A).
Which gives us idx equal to 3.8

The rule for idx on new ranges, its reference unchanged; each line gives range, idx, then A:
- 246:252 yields 5.8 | 0.005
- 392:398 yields 6.0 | 0.004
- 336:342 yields 3.7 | 0.034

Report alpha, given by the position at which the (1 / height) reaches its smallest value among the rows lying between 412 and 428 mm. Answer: 415.0 mm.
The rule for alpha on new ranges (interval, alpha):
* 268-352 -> 329.0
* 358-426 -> 365.0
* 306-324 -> 323.0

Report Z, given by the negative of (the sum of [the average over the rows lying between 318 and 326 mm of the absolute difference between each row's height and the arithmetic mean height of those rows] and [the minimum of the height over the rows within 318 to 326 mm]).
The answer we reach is -43.0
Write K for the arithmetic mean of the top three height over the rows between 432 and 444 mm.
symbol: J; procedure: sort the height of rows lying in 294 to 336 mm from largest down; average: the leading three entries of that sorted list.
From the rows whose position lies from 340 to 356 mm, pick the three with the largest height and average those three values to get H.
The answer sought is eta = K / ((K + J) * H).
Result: 0.0111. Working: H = 39.2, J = 46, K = 35.6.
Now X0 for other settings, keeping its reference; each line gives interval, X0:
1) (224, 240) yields 4.3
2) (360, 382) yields 1.4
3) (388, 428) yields 0.9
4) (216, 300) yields 5.9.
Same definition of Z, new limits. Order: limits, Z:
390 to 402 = -35.0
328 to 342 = -42.0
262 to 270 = -37.8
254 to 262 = -38.5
